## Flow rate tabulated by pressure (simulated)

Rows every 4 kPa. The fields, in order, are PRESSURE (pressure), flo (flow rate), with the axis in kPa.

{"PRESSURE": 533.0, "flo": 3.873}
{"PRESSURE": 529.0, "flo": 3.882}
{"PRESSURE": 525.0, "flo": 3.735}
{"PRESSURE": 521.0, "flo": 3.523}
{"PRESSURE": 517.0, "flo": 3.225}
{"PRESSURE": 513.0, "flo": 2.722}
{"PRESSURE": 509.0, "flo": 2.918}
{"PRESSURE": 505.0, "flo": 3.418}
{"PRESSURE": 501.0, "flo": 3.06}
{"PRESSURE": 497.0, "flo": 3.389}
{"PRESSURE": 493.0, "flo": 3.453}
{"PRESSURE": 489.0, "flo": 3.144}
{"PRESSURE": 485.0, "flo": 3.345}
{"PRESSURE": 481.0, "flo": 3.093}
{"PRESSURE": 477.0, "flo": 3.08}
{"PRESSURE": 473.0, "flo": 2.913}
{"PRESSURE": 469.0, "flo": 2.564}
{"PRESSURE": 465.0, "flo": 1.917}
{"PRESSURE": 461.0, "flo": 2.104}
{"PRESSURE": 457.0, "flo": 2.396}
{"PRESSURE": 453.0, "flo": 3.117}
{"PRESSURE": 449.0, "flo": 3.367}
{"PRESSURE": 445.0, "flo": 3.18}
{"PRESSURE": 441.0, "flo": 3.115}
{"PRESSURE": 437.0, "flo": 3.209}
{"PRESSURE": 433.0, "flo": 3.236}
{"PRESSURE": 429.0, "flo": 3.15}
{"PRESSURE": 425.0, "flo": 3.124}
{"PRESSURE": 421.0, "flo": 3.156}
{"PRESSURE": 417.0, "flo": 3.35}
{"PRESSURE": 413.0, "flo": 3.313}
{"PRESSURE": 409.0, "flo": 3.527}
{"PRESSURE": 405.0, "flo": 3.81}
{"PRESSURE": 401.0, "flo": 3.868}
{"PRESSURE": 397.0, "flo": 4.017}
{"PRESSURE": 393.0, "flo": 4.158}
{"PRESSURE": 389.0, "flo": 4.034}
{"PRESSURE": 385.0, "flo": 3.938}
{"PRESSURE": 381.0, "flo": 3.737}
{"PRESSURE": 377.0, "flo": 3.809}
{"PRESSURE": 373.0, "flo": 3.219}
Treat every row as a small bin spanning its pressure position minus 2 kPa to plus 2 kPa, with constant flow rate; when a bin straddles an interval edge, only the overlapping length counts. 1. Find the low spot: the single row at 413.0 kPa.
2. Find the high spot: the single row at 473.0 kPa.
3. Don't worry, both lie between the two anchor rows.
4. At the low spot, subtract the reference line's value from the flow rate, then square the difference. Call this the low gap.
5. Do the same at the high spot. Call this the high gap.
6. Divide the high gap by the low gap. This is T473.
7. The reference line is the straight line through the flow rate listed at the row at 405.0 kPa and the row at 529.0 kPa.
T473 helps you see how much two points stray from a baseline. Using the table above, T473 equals 3.5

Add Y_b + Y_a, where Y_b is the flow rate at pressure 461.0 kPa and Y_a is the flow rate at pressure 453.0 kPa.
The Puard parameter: 5.22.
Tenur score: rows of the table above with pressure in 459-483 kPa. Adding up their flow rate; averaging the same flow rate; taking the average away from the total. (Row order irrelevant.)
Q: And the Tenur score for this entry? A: 13.1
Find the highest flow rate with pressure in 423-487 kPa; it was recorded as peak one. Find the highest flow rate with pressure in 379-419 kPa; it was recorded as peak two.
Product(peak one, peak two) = 14.0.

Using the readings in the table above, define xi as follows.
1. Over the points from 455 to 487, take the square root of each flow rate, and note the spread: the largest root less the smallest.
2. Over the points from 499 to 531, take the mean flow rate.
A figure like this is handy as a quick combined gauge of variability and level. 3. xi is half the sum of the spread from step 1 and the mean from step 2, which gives 1.9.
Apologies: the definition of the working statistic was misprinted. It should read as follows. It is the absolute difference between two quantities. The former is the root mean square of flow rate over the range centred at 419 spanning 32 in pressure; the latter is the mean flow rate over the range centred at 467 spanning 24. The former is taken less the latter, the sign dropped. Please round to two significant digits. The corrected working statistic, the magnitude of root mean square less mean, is 0.84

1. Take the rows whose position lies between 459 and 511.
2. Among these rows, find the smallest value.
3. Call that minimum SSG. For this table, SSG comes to 1.917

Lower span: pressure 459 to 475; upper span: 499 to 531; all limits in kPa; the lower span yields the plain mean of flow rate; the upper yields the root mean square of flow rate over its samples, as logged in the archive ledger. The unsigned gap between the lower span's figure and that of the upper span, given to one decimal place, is 1.0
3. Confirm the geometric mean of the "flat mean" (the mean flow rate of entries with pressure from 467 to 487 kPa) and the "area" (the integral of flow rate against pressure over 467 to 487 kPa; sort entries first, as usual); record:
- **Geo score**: 13.4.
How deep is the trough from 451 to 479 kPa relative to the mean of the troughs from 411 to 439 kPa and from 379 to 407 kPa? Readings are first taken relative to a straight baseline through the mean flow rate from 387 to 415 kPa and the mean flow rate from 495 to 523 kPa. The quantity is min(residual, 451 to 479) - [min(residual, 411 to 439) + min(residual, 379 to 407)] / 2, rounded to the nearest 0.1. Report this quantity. -1.1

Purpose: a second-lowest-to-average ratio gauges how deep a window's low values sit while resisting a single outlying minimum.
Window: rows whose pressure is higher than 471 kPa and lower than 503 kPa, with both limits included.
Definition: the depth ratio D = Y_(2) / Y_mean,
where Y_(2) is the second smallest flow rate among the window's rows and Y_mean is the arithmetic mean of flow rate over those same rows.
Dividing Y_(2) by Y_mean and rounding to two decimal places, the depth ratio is 0.96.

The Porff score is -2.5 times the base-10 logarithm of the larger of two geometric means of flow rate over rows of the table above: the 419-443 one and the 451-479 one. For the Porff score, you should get -1.25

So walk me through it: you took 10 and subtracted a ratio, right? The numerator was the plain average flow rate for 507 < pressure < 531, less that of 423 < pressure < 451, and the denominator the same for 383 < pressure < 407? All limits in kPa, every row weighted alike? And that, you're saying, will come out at 10.0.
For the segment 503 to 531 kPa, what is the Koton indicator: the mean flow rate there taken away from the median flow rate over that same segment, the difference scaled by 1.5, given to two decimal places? 0.11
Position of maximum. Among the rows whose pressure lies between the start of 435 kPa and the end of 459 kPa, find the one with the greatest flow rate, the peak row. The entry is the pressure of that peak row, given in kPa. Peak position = 449.0 kPa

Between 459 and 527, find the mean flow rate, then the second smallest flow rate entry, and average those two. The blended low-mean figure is 2.57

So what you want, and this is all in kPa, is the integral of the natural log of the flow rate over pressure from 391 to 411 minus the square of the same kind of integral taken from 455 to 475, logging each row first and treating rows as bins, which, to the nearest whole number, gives -266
